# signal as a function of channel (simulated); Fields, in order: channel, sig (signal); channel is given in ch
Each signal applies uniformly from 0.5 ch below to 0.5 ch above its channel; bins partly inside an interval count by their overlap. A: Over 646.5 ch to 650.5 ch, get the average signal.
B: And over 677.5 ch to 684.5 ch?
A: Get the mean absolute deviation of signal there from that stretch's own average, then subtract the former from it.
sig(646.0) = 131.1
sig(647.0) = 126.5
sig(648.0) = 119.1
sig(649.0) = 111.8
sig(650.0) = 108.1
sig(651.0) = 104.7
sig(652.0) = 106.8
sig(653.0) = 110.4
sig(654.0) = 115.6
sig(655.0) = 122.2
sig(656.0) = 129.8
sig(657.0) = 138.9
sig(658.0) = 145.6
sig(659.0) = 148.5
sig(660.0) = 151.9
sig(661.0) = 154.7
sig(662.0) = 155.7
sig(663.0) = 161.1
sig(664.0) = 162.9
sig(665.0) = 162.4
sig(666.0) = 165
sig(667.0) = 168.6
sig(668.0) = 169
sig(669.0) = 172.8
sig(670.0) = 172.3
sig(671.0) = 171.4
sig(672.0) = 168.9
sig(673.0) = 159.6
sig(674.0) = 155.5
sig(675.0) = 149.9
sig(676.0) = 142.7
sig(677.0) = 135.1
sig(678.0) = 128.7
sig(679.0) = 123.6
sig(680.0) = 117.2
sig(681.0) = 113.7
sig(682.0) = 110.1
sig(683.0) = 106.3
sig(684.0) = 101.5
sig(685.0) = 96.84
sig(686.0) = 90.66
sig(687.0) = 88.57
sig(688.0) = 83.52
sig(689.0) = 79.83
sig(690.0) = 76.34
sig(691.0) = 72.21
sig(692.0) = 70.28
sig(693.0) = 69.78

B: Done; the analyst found -109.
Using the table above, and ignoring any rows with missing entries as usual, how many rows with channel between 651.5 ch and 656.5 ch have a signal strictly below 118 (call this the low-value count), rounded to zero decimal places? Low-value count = 3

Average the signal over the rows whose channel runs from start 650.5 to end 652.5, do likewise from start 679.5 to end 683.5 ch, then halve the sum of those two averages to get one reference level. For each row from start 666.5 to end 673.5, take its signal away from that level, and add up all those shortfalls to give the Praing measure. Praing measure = -421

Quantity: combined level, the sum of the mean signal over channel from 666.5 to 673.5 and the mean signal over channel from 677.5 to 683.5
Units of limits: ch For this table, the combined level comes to 286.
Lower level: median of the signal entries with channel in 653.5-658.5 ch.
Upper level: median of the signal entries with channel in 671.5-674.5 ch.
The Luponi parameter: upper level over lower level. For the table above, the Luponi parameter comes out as 1.2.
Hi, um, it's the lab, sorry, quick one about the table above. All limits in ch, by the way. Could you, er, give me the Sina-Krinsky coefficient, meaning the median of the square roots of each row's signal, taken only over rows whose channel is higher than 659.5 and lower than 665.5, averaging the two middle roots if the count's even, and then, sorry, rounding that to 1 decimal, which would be 12.6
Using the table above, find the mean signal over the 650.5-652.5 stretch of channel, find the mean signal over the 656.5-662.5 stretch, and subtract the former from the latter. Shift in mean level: 43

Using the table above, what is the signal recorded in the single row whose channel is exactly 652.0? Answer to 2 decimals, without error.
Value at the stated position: 106.80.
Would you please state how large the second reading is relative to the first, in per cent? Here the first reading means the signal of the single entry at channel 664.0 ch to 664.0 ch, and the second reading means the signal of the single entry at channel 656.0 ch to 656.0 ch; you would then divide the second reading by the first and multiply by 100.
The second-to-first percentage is 80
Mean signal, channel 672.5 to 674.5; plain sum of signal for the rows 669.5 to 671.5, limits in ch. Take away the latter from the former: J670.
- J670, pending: -186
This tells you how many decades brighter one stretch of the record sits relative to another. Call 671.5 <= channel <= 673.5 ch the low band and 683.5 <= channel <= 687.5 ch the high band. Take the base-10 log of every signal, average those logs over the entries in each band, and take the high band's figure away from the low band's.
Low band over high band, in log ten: 0.2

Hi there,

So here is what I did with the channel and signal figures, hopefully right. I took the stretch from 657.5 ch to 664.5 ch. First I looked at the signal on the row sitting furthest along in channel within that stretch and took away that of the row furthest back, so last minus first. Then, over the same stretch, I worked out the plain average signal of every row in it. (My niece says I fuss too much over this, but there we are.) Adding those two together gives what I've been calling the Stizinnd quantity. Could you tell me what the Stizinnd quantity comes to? 172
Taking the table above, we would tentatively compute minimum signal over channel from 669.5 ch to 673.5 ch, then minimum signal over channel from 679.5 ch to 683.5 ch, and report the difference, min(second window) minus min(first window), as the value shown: -53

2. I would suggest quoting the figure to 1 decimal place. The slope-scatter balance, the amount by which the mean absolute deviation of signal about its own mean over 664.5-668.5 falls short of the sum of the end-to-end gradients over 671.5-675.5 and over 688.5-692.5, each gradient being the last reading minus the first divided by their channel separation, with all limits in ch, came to -12.1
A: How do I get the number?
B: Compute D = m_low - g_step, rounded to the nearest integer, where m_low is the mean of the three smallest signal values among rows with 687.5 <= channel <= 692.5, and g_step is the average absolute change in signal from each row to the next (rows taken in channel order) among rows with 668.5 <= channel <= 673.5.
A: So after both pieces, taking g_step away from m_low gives 70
